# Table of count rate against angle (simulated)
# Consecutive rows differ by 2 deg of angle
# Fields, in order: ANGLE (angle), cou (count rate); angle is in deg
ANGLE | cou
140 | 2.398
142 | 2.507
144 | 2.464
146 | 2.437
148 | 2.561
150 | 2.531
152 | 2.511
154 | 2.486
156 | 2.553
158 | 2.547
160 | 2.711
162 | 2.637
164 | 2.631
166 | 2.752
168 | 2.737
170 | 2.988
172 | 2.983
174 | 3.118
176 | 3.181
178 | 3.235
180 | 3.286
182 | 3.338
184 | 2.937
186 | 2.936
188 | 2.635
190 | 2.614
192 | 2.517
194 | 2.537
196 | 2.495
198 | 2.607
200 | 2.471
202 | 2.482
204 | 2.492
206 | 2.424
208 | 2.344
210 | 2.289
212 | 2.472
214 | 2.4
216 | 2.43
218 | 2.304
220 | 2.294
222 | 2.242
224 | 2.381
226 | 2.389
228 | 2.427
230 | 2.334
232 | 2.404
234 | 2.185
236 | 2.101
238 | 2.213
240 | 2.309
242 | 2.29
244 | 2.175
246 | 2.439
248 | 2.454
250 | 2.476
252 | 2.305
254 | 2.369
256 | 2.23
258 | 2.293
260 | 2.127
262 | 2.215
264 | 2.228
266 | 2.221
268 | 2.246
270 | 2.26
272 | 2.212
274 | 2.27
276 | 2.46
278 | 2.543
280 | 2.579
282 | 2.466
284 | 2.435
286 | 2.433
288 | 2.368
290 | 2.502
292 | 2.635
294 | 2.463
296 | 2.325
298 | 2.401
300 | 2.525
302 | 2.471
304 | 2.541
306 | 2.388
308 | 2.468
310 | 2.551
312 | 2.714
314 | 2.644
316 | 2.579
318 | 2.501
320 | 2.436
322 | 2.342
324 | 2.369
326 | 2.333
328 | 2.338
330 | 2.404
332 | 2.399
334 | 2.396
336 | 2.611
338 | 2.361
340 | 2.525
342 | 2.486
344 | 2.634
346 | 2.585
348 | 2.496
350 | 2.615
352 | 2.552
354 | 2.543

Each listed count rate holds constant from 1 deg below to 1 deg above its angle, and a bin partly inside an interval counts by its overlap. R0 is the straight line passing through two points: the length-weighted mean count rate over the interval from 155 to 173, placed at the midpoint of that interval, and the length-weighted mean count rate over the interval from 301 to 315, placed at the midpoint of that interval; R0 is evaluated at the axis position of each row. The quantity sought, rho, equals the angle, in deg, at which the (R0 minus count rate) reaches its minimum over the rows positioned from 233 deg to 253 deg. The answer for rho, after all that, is 250 deg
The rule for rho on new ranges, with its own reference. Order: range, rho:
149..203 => 182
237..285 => 280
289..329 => 312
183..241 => 186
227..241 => 228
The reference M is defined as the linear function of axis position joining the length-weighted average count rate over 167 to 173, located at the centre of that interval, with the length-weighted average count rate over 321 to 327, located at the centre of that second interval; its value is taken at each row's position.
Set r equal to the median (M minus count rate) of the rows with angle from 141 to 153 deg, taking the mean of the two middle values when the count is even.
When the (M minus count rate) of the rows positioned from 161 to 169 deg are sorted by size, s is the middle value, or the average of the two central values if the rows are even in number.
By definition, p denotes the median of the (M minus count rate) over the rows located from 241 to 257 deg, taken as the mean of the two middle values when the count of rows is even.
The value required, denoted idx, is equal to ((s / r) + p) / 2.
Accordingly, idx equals 0.38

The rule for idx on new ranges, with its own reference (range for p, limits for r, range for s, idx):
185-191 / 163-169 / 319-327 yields 0.08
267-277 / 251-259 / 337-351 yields -0.25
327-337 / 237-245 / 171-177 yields -0.33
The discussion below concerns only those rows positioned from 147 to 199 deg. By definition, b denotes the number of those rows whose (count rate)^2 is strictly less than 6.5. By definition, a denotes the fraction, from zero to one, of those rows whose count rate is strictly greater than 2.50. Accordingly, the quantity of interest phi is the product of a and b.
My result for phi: 6.5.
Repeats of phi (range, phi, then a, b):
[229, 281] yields 1.9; 0.1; 25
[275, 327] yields 8.5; 0.4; 20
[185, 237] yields 5.1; 0.2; 22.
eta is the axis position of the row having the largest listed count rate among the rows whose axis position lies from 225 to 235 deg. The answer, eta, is 228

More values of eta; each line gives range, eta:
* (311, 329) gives 312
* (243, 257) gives 250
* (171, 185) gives 182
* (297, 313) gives 312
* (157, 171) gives 170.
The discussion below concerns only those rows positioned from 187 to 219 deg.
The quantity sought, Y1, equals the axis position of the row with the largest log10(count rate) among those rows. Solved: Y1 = 188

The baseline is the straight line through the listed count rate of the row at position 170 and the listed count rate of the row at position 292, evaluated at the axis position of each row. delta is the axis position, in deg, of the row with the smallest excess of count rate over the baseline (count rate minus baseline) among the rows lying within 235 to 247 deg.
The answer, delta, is 236 deg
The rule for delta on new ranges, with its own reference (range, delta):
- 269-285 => 272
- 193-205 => 200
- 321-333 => 322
